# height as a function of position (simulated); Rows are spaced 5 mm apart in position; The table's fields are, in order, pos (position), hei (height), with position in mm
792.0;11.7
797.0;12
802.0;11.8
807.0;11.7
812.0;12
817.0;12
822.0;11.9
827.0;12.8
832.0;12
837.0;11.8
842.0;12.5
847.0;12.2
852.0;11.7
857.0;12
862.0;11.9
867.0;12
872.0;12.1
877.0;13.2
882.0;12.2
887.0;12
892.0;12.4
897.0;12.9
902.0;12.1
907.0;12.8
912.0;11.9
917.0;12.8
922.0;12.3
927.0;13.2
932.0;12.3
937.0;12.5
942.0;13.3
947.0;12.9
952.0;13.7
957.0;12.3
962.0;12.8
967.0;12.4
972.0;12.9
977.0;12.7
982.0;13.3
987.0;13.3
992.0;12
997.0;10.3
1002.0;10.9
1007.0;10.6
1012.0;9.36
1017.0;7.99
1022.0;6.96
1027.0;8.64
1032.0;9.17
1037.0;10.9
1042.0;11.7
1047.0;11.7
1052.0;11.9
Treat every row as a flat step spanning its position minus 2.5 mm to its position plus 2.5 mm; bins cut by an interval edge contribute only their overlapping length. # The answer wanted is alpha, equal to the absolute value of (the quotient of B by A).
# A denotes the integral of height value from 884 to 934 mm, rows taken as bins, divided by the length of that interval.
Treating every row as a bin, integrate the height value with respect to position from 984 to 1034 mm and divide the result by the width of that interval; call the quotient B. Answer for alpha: 0.80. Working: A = 12.5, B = 10.0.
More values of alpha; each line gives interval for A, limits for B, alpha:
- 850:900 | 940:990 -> 1.06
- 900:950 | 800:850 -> 0.96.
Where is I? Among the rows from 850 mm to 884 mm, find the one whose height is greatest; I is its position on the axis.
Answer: 877.0 mm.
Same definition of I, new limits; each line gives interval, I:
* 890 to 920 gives 897.0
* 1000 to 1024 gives 1002.0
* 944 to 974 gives 952.0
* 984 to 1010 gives 987.0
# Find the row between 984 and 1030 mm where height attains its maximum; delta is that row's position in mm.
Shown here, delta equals 987.0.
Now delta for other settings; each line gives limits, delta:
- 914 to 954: 952.0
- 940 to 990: 952.0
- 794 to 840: 827.0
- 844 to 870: 847.0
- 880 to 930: 927.0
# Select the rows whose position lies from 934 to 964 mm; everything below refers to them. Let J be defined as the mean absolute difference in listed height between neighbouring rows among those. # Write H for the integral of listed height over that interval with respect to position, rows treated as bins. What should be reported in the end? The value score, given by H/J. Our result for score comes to 496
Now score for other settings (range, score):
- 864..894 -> 659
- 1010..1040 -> 210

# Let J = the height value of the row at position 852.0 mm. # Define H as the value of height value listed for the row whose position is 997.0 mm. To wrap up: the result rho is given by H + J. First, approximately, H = 10.3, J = 11.7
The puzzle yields 22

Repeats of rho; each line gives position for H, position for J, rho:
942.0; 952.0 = 27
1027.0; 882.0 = 21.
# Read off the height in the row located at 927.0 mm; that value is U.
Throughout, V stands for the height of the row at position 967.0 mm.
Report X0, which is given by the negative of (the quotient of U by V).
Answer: -1.06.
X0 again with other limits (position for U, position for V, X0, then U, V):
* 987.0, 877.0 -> -1.01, 13.3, 13.2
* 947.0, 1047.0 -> -1.10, 12.9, 11.7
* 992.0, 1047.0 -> -1.03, 12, 11.7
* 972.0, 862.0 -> -1.08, 12.9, 11.9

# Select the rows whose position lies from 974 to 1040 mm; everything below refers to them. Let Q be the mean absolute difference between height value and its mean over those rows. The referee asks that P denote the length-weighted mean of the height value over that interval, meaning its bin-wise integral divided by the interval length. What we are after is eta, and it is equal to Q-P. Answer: -8.9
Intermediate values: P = 10.5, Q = 1.6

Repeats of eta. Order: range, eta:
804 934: -11.9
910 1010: -11.7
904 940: -12.2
